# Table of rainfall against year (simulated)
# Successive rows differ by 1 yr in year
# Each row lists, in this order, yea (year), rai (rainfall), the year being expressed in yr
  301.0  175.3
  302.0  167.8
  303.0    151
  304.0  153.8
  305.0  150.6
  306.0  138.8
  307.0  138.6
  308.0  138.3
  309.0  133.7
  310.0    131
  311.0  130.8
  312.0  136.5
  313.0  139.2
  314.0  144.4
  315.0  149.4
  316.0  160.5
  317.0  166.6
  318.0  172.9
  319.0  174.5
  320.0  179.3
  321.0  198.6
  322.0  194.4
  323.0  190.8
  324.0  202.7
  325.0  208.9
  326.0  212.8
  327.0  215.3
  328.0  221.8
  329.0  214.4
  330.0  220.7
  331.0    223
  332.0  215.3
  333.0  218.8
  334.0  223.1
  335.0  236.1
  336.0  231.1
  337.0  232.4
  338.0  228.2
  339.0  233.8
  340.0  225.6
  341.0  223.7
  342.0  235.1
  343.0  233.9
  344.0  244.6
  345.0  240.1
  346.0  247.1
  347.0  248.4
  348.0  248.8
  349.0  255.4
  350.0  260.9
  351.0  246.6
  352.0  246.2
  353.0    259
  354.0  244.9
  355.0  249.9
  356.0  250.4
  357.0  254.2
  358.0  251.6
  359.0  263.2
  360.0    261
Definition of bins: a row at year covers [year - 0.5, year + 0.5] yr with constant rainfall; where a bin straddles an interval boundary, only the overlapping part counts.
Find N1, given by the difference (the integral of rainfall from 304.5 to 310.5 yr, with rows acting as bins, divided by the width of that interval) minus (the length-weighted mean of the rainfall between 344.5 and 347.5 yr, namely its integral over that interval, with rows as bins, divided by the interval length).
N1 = -107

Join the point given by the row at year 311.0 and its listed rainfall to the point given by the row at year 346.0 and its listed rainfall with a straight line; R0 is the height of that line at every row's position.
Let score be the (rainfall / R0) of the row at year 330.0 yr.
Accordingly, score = 1.14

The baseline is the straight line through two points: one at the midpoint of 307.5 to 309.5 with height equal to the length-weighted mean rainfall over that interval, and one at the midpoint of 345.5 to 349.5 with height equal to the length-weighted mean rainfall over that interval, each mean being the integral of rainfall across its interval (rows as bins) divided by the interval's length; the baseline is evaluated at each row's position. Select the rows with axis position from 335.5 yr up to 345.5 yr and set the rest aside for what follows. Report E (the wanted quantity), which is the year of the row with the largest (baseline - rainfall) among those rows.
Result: 341.0 yr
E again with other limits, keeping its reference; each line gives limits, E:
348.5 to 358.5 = 358.0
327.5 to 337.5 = 332.0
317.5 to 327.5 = 319.0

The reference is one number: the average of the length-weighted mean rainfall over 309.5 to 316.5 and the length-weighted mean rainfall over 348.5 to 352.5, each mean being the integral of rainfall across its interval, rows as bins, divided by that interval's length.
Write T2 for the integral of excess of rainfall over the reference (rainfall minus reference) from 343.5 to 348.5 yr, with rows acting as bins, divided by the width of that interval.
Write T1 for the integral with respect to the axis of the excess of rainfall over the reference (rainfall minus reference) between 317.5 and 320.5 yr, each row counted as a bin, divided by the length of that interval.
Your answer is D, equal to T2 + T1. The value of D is 27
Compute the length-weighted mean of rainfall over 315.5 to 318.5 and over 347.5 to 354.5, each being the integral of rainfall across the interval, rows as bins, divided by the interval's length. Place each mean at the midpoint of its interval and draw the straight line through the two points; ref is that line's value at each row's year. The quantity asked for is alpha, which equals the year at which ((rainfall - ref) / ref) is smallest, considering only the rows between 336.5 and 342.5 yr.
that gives 341.0 yr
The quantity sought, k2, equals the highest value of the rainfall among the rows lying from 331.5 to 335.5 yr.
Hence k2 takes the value 236.1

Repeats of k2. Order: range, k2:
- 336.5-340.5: 233.8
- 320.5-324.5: 202.7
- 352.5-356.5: 259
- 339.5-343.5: 235.1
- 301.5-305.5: 167.8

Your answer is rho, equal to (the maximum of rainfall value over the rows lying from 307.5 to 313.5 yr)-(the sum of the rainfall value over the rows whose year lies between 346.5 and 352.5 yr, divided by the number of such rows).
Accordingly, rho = -112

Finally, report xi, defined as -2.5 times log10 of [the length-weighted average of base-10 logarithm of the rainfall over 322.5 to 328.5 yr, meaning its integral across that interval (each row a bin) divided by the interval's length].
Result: -0.913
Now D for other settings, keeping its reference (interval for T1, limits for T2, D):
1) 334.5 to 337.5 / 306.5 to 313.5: -25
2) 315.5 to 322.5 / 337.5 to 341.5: 12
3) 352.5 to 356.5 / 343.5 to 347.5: 102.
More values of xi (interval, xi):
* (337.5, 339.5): -0.934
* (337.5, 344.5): -0.935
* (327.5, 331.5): -0.924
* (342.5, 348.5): -0.945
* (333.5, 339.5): -0.934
